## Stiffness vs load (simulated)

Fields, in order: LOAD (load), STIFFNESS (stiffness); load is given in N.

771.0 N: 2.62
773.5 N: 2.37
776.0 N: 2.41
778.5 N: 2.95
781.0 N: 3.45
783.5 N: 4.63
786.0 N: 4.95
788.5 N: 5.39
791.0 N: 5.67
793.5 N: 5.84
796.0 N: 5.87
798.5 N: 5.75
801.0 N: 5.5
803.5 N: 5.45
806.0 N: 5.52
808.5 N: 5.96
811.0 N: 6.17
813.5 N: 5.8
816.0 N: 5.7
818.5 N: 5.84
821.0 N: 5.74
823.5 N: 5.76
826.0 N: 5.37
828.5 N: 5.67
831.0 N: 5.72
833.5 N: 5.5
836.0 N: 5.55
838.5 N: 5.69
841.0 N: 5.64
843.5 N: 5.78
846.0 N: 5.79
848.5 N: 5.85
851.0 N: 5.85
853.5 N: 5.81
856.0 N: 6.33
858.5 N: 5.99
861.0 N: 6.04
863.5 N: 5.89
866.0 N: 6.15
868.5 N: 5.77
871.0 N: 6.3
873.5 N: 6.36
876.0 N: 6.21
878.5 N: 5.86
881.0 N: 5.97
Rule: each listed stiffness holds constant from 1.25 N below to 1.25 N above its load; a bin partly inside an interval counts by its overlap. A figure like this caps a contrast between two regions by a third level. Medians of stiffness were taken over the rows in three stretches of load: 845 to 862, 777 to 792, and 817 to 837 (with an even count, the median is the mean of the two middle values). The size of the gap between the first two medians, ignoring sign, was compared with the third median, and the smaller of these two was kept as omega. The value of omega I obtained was 1.06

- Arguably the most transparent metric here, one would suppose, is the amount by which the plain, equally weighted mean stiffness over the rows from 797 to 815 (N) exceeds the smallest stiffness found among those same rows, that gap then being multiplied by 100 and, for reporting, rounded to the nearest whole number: 29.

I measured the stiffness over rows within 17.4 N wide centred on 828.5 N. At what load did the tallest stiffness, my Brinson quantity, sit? 823.5 N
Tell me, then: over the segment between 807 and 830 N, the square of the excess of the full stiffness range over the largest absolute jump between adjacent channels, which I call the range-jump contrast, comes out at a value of 0.17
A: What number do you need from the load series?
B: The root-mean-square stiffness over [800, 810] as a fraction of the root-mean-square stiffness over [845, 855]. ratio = 0.963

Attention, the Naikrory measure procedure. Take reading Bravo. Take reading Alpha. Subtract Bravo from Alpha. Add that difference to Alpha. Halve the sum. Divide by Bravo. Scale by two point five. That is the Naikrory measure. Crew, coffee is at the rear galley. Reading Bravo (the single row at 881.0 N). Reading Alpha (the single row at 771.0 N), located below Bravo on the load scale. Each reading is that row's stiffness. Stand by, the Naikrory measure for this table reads -0.15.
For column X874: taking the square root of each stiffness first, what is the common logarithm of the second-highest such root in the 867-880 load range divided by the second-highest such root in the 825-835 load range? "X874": 0.023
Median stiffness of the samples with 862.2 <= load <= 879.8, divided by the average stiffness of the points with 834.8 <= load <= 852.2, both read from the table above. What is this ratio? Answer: 1.07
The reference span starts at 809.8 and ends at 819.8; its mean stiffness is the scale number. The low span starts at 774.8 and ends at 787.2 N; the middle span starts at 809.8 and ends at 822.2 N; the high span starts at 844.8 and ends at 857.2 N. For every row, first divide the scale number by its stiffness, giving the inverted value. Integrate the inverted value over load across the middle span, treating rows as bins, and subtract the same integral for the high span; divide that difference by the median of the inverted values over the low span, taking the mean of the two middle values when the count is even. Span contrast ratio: 0.09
